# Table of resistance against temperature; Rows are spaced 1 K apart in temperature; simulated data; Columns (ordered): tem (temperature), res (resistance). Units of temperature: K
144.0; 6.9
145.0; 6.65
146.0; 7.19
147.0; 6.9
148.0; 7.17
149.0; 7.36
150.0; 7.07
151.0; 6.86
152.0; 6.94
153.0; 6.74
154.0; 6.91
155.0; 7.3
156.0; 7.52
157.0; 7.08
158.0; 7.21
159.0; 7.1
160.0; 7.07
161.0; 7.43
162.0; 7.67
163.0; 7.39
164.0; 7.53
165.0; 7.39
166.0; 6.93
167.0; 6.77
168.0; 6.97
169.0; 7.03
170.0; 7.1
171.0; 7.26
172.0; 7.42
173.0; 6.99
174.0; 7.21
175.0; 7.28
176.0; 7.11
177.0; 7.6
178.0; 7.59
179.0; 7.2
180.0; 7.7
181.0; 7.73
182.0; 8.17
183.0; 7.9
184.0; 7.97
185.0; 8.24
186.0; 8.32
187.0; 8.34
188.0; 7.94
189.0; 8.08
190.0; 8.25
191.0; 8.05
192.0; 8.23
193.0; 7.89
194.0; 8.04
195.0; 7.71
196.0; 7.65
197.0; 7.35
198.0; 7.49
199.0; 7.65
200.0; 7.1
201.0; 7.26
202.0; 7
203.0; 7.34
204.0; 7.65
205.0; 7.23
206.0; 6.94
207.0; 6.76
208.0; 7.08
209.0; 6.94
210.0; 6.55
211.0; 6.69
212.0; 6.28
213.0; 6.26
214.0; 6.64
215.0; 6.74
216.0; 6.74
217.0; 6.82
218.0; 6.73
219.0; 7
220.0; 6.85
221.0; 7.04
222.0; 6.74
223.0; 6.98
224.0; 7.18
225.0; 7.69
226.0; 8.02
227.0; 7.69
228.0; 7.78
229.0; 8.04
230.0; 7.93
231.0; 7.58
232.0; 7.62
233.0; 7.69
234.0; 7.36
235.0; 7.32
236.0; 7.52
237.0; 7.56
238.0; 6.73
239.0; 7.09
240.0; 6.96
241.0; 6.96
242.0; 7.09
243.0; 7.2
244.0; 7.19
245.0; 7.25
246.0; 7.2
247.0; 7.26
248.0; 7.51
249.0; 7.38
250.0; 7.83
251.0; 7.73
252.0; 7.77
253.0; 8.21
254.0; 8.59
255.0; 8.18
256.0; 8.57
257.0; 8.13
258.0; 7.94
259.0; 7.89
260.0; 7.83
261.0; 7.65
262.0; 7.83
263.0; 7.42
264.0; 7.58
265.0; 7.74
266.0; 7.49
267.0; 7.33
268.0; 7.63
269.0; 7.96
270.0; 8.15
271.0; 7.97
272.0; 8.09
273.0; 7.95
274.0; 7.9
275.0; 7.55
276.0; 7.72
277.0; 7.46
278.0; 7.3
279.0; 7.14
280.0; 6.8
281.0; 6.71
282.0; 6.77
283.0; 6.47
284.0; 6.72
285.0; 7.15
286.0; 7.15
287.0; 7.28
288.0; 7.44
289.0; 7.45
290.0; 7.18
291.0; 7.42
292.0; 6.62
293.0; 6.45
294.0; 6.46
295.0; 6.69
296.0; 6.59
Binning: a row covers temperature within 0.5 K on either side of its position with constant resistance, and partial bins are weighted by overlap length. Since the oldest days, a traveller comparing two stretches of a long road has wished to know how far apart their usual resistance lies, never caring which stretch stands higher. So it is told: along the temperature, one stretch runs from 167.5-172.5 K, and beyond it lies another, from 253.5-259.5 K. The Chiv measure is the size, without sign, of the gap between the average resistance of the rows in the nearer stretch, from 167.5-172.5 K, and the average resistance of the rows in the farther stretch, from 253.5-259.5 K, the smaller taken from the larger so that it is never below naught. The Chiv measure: 1.1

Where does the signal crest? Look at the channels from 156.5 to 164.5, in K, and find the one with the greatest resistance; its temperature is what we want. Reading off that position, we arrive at 162.0 K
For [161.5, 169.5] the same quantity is 162.0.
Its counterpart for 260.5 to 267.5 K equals 262.0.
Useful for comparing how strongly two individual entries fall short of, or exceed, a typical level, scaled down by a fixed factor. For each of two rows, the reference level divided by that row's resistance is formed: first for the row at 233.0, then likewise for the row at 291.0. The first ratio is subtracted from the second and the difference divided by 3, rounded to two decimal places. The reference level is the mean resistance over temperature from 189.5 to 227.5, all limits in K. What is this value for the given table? 0.01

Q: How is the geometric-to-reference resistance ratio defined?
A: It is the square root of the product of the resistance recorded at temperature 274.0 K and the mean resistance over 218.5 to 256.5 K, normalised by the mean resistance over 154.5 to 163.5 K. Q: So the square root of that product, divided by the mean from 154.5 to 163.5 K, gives 1.052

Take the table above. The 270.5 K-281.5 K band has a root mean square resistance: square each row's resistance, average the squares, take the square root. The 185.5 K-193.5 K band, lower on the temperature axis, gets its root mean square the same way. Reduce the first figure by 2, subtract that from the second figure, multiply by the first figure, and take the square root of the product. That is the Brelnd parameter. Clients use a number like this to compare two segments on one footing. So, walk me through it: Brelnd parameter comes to 4.44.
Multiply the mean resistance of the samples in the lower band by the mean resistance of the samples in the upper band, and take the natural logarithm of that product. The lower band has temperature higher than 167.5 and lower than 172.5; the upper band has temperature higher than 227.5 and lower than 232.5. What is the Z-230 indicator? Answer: 4.02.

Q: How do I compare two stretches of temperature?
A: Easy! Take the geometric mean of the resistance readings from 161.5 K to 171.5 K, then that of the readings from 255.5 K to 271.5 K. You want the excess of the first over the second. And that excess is -0.61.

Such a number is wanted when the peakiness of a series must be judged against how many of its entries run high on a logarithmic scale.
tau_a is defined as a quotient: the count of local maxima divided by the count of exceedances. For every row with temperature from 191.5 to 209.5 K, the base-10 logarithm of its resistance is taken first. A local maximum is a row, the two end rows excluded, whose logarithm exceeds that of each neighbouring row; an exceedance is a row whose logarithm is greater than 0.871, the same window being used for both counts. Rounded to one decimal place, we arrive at 0.6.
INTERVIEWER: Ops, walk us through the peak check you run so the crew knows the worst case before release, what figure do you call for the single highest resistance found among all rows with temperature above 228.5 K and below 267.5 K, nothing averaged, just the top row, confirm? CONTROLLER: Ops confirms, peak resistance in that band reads 8.59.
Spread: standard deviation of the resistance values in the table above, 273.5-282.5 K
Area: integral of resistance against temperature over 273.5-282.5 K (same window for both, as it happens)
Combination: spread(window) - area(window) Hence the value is -65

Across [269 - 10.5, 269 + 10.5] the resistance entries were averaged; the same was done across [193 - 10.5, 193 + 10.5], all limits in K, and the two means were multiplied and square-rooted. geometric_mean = 7.75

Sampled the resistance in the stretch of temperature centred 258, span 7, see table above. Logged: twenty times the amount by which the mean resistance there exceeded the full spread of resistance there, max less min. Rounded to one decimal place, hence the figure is 142.1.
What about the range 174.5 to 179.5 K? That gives 137.3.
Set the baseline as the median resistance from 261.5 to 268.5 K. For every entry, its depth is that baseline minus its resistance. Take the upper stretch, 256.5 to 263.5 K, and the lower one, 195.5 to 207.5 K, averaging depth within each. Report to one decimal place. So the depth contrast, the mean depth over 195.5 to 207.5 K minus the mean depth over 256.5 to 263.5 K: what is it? 0.5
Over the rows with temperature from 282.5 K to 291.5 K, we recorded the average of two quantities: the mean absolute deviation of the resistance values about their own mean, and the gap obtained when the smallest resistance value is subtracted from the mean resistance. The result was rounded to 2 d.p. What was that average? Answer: 0.46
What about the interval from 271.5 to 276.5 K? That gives 0.23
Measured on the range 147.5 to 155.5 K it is 0.24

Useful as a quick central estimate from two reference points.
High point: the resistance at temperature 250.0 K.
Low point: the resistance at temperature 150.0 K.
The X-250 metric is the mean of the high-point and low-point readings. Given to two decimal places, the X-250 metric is 7.45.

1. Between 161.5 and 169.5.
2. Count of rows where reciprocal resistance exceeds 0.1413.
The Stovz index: 4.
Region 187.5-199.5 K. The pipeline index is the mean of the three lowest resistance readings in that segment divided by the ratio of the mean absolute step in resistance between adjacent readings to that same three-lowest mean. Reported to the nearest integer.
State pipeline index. 285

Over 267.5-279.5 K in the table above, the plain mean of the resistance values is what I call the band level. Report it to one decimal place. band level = 7.7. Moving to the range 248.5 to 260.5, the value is 8.0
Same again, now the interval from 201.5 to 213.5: 6.9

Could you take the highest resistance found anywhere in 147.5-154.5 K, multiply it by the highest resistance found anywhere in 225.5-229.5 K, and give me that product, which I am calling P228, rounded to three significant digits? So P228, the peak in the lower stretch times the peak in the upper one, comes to 59.2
